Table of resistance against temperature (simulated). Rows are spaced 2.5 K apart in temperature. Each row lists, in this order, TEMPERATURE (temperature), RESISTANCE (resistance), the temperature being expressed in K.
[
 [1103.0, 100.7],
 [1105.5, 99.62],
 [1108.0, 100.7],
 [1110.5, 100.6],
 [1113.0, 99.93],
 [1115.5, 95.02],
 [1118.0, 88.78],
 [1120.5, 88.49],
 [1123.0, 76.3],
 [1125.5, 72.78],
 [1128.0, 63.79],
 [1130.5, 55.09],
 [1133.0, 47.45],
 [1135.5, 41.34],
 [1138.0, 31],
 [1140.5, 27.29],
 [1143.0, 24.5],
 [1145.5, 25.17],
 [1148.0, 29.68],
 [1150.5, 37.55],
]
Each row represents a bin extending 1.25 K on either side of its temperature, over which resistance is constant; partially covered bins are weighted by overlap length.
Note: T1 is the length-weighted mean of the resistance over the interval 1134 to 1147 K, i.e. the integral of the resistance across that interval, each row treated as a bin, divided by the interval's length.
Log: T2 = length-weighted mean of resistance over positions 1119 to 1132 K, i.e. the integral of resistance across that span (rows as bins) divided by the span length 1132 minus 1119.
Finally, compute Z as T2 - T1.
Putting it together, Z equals 41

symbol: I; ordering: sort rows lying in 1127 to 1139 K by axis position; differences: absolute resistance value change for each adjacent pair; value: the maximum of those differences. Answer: 10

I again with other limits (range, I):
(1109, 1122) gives 6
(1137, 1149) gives 5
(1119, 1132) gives 12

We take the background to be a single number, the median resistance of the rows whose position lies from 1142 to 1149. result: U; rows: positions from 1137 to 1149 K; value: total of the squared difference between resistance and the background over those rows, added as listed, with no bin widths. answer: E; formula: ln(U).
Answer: 4.1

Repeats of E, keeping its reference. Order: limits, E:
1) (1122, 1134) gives 9.0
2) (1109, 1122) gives 10.1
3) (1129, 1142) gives 7.4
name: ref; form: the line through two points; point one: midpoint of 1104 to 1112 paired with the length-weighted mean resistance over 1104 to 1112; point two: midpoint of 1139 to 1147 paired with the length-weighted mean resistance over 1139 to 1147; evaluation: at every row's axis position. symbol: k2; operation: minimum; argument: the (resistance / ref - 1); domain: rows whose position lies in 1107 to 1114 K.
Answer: 0.00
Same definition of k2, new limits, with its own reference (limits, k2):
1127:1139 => -0.15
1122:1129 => 0.10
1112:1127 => 0.11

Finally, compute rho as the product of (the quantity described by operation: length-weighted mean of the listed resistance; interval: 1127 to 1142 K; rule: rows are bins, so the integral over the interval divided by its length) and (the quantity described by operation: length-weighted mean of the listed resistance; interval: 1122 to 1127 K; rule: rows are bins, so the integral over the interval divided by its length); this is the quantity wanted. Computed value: 3228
